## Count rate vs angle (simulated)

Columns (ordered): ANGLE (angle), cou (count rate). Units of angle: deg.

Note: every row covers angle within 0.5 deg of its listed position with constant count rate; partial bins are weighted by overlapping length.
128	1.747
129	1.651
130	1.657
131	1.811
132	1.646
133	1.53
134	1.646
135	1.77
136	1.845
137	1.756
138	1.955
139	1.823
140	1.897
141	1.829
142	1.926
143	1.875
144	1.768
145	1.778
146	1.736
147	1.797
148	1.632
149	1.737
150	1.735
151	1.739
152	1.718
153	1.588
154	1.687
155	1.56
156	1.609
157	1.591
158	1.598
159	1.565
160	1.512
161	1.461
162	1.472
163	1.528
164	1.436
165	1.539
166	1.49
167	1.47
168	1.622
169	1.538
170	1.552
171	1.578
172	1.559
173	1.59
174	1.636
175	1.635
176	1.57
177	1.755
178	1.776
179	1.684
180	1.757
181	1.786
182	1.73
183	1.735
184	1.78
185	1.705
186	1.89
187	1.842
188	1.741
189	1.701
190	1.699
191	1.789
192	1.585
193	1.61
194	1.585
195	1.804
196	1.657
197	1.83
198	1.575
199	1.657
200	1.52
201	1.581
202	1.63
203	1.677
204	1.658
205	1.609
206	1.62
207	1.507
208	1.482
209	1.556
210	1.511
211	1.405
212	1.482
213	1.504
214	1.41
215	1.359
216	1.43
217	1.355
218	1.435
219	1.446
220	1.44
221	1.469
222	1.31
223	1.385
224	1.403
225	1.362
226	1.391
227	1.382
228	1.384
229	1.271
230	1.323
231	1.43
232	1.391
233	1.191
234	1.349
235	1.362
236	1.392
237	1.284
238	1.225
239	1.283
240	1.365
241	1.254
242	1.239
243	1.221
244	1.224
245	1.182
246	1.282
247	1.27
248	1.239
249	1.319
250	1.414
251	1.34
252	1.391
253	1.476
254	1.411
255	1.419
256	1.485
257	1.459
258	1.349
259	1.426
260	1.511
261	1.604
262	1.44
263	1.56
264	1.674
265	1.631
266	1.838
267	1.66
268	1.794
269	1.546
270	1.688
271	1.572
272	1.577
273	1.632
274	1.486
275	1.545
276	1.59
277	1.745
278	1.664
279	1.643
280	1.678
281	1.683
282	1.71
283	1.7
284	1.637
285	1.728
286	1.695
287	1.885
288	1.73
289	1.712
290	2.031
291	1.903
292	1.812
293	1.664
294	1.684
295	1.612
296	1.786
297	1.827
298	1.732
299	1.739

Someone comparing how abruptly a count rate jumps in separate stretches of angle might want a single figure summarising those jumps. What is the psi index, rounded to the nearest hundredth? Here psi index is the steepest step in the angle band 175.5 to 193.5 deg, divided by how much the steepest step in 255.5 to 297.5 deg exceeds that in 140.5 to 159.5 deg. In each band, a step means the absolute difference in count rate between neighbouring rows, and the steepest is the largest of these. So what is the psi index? 1.32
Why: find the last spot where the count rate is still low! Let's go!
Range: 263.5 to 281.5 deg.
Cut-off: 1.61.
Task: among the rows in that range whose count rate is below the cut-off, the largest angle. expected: 276 deg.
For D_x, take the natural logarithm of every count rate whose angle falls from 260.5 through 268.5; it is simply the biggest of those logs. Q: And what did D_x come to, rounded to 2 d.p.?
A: 0.61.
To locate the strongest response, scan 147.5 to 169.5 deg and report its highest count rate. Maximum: 1.739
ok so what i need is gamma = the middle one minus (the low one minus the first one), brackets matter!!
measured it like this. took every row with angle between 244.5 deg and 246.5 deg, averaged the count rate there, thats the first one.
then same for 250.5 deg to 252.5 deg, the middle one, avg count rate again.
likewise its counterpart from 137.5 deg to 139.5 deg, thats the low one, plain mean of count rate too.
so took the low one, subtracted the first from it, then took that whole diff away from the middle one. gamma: 0.71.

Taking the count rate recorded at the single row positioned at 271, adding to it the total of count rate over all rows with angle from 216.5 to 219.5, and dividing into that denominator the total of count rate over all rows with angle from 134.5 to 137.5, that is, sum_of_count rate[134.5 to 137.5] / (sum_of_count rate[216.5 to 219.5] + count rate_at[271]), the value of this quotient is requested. 0.9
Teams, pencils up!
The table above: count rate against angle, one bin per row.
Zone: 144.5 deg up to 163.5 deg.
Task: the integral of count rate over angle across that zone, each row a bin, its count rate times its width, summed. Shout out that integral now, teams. 31.0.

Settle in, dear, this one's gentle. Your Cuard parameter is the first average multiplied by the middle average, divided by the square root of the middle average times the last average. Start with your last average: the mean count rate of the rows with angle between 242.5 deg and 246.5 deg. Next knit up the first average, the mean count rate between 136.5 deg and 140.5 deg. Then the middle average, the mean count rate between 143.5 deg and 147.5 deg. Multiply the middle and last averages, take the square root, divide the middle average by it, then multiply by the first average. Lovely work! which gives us 2.23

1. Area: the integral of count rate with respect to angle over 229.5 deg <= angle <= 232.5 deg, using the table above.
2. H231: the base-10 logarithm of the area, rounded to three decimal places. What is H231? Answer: 0.617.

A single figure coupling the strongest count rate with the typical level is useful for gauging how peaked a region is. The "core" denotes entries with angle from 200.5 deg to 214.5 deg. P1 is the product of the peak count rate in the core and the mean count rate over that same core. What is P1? 2.59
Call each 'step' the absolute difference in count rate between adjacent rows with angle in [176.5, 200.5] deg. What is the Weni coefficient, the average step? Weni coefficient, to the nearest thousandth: 0.093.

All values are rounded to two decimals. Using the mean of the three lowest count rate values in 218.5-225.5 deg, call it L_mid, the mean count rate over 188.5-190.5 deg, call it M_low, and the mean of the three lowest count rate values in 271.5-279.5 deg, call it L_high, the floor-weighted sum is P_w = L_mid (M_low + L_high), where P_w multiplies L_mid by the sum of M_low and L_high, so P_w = 4.38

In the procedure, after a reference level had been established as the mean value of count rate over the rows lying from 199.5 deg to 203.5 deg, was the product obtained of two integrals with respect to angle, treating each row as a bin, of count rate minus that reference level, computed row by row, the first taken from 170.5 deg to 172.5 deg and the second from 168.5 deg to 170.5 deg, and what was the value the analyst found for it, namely 0.01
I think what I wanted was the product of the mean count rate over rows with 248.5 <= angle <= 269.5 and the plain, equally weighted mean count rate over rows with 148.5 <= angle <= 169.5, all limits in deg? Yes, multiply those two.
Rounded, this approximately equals 2.39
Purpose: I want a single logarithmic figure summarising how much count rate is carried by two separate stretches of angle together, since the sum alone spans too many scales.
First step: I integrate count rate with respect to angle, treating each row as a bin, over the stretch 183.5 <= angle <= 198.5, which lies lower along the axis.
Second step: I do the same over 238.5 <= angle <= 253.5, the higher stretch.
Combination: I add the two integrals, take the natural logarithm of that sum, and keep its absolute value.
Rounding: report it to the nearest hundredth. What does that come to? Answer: 3.81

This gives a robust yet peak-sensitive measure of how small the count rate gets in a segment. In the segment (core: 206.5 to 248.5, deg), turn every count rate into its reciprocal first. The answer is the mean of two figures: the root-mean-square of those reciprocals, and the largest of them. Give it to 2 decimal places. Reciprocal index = 0.79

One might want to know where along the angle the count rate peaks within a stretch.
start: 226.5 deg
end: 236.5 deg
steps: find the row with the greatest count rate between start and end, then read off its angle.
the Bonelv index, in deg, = 231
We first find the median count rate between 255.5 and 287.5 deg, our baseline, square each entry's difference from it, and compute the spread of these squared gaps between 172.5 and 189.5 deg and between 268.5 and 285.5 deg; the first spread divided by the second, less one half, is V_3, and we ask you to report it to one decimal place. 2.5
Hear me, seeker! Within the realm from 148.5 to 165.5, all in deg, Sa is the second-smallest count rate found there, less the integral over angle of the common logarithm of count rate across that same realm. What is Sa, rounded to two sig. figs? -2.0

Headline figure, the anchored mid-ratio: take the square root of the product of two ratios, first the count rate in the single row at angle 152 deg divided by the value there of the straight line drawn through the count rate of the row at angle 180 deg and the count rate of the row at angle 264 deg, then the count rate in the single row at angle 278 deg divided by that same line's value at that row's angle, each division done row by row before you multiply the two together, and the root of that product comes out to 0.98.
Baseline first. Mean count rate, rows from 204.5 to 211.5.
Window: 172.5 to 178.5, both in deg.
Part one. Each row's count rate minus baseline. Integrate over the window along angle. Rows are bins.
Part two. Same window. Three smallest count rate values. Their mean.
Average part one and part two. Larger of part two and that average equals 1.60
